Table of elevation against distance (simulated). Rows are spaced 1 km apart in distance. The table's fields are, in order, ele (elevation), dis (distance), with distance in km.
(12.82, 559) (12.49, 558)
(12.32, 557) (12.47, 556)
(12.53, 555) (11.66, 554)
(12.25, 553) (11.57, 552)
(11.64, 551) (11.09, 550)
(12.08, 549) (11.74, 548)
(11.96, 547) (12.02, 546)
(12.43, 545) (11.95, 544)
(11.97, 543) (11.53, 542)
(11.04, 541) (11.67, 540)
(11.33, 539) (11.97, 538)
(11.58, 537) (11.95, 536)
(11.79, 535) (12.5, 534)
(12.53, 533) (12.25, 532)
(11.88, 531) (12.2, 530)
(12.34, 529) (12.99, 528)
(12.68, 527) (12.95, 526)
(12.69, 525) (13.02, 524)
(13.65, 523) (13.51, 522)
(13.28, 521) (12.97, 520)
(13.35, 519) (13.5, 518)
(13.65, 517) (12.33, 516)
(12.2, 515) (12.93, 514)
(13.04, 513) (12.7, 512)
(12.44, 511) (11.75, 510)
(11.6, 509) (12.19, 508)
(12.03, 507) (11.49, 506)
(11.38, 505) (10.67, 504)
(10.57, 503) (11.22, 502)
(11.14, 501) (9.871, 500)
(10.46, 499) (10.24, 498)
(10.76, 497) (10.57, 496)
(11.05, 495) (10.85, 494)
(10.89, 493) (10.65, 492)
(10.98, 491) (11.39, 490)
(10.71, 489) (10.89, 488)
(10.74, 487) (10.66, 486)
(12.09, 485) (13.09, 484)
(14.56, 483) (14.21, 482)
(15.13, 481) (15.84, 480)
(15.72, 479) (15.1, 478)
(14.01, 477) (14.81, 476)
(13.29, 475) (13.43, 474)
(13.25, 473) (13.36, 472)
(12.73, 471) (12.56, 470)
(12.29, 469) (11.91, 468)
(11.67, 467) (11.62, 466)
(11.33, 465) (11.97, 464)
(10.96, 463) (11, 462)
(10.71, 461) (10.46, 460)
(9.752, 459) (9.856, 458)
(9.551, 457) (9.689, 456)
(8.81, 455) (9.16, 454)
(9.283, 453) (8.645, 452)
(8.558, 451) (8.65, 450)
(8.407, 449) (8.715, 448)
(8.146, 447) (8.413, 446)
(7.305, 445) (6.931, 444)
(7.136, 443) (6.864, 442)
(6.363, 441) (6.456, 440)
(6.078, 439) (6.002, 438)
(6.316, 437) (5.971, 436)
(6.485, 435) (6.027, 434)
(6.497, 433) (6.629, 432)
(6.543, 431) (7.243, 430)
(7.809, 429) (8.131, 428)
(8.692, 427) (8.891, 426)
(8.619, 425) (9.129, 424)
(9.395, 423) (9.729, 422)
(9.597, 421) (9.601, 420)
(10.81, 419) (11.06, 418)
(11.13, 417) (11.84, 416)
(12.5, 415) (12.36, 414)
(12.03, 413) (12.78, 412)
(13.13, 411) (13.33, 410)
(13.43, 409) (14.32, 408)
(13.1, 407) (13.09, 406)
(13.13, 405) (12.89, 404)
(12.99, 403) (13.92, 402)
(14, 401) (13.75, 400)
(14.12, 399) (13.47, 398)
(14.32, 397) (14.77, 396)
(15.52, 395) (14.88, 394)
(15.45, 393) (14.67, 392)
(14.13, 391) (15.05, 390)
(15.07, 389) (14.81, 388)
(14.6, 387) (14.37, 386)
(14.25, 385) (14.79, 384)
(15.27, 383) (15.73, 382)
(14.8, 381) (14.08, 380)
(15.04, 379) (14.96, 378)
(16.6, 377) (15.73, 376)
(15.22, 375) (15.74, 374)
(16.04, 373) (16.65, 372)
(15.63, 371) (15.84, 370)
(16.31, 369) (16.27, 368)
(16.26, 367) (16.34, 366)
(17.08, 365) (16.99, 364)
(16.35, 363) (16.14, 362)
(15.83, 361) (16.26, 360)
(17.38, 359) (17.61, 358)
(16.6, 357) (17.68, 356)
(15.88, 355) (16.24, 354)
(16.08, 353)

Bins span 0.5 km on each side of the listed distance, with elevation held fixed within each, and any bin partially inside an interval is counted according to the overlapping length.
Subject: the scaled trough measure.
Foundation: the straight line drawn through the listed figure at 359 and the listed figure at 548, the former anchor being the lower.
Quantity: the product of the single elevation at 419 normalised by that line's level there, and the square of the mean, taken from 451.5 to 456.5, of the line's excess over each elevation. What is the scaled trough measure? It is 20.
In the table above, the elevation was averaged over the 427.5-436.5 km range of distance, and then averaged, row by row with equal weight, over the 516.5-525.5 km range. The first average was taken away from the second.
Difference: 6.5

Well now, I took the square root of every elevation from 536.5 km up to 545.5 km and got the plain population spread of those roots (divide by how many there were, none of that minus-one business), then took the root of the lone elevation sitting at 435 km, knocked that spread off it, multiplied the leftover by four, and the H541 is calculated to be 10.0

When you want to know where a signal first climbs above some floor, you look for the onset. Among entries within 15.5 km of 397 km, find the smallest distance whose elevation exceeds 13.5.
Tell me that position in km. 382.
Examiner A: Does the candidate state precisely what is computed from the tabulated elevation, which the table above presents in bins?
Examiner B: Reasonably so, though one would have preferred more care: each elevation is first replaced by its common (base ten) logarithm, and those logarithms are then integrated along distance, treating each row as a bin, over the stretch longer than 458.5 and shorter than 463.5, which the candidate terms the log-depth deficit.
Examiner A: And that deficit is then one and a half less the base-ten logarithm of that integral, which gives 0.79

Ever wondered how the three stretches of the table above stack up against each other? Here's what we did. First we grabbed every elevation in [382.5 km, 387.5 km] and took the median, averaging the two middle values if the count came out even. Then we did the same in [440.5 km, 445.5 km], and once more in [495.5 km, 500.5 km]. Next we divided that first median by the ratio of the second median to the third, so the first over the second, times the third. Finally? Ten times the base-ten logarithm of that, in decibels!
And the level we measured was 13.4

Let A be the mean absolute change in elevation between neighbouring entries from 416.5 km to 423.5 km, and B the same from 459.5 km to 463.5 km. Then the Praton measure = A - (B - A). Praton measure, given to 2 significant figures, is 0.47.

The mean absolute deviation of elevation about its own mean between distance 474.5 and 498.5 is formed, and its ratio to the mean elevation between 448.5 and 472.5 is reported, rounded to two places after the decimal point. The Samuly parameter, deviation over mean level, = 0.17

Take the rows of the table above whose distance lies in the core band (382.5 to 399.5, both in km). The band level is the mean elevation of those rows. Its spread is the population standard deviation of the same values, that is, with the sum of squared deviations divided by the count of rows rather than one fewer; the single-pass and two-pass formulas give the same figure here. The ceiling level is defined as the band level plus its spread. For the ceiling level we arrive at 15.2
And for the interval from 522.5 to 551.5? 12.7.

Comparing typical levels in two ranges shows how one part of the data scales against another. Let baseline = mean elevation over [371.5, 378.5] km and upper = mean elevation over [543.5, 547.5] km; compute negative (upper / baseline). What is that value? -0.76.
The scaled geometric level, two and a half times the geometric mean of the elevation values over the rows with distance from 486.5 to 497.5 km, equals 27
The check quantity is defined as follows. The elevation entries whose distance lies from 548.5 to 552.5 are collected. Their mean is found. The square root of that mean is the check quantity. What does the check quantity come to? 3.4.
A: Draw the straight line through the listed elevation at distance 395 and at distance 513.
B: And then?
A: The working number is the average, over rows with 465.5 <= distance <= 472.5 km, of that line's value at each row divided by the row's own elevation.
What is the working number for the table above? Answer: 1.14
